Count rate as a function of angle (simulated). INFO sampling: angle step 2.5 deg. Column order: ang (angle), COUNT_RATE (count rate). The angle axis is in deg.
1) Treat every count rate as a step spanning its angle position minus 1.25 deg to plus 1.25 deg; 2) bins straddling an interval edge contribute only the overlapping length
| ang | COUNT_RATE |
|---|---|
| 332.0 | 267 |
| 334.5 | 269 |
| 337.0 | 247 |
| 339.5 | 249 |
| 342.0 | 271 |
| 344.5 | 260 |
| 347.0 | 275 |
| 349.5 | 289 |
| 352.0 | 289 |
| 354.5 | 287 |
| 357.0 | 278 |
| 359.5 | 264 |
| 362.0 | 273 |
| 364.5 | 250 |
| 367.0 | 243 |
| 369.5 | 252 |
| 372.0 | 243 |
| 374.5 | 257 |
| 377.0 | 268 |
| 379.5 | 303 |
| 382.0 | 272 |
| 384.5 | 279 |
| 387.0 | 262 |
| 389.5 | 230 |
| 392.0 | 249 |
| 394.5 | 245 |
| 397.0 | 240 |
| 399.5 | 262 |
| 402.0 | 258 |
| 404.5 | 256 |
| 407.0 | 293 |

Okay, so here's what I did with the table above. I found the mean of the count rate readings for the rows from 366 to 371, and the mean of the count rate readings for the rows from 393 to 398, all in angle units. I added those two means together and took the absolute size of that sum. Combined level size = 490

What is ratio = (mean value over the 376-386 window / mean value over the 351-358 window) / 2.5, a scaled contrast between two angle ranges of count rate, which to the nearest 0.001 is 0.394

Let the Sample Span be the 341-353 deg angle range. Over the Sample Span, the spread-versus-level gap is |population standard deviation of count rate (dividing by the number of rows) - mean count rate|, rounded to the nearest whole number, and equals 266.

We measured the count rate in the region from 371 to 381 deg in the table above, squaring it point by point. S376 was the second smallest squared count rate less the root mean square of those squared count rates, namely -7158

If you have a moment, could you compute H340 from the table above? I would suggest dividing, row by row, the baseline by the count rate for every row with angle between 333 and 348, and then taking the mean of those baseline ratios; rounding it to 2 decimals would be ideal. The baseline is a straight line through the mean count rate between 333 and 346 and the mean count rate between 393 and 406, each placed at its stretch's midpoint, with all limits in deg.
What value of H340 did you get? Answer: 0.99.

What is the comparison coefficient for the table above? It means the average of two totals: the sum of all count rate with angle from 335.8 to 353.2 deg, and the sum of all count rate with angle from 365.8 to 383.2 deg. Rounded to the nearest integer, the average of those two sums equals 1859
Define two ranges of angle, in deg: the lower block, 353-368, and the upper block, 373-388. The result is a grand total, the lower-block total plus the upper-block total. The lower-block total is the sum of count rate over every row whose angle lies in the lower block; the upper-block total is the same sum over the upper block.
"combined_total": 3236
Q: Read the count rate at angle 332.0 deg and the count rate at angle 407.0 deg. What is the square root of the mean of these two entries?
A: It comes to 16.7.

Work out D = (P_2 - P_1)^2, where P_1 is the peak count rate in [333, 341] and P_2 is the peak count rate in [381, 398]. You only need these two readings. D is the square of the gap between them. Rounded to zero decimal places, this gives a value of 100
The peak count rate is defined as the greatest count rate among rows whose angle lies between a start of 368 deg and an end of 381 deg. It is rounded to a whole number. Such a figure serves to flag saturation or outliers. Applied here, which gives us 303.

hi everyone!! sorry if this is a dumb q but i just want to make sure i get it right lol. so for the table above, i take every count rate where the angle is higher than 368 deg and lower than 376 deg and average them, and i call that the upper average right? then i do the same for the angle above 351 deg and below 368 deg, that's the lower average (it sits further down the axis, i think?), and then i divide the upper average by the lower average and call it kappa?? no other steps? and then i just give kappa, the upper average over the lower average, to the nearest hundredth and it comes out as 0.93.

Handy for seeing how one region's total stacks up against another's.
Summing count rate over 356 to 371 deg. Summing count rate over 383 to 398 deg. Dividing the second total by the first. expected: 0.96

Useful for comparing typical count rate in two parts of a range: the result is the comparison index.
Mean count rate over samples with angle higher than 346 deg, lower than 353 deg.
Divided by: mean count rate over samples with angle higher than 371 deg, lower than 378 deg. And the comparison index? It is 1.11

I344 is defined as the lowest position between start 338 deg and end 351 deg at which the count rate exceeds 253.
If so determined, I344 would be 342.0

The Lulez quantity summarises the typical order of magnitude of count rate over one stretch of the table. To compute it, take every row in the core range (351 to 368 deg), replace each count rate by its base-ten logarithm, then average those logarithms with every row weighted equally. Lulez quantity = 2.429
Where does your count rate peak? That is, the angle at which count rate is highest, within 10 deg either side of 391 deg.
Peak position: 384.5 deg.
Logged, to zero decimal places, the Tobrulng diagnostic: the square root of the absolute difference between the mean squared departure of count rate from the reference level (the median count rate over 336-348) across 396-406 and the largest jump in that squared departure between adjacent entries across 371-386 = 41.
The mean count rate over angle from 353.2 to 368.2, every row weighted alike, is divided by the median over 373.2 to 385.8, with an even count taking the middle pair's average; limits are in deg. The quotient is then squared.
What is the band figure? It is 0.96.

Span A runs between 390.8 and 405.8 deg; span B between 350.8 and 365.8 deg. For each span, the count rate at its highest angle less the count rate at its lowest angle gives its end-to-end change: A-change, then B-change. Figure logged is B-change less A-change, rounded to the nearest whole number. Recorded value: -46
